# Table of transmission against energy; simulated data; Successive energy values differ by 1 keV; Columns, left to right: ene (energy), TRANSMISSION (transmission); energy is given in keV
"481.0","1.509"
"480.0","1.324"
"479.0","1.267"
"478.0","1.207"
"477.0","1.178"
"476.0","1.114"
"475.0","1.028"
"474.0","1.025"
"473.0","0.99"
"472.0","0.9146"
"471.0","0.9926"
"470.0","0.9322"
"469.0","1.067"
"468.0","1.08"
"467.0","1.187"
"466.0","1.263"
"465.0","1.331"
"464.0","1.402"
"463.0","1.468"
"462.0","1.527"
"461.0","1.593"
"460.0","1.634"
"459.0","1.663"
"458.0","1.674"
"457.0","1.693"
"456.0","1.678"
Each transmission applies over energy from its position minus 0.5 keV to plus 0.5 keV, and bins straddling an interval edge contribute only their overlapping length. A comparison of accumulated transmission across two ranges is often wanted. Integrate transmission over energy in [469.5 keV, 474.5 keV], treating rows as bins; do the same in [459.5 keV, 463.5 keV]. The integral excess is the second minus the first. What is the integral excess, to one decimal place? 1.4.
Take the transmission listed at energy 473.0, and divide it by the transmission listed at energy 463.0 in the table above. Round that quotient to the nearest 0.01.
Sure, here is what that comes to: 0.67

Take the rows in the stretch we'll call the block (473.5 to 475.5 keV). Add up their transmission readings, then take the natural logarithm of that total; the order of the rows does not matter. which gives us 0.72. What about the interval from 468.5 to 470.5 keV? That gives 0.69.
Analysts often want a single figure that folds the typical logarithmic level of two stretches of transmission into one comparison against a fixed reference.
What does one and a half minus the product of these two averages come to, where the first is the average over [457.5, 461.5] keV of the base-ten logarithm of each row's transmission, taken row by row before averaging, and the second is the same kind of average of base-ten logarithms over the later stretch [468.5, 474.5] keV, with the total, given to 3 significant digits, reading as 1.50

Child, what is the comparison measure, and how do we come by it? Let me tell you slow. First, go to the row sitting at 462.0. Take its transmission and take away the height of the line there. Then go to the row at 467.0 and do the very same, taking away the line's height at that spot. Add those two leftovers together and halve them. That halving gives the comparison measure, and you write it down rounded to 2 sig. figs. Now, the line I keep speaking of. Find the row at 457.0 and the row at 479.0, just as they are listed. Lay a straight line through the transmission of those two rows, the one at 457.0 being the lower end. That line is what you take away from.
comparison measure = -0.19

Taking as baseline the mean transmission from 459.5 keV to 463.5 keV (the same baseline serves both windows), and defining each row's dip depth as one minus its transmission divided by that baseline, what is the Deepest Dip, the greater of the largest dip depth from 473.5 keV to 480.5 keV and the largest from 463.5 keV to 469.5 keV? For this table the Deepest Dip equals 0.34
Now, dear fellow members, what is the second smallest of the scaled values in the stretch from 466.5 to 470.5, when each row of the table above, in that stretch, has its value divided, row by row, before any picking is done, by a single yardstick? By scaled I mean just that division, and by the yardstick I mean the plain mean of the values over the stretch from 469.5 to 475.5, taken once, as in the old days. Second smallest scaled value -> 1.09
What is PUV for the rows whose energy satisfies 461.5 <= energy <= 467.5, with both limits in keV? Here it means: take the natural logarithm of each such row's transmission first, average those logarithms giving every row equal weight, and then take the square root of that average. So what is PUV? 0.6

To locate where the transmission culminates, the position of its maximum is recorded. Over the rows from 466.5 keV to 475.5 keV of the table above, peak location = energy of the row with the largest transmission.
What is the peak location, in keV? 467.0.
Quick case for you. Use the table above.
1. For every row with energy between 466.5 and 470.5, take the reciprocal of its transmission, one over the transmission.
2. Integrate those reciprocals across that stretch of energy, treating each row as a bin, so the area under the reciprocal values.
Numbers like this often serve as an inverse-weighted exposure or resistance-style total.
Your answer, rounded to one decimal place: 3.8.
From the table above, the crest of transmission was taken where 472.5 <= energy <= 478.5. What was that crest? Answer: 1.207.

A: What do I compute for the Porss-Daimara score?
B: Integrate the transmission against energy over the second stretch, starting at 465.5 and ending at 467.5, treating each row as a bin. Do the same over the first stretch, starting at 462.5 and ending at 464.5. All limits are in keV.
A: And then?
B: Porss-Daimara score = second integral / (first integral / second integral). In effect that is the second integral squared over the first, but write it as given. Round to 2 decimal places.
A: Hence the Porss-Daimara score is 2.09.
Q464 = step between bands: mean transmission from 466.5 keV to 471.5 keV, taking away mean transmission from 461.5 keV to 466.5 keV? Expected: -0.35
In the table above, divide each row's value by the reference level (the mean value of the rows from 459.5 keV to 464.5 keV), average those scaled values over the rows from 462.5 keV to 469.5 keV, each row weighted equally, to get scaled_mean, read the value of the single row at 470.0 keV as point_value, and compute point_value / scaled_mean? 1.13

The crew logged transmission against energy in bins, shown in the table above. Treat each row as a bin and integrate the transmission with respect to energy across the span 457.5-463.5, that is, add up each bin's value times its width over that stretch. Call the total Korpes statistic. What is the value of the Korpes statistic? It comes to 9.6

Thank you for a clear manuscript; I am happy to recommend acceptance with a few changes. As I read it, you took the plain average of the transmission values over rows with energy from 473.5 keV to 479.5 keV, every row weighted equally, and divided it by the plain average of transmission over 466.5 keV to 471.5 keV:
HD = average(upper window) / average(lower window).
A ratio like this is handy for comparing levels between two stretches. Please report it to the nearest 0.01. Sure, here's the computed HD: 1.08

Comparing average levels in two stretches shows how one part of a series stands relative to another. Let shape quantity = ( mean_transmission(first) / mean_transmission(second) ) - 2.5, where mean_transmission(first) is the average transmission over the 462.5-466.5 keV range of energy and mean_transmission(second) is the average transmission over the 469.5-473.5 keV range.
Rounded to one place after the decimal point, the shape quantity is -1.1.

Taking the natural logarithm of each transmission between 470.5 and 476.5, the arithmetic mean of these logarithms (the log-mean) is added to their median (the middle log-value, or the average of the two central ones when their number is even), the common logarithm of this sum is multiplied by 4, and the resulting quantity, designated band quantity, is -7.0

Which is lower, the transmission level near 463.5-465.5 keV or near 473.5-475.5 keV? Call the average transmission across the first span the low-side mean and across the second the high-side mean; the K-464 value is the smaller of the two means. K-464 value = 1.03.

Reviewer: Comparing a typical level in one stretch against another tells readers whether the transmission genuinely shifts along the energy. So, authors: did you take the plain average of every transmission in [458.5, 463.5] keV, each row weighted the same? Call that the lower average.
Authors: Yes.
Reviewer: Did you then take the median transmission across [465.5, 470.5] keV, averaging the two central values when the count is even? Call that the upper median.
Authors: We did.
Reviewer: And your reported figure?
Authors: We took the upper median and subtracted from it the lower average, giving -0.50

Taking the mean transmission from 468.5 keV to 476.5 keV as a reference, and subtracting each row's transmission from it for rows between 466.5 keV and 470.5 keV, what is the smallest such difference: -0.2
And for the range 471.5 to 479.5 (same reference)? -0.3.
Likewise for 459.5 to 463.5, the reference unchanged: -0.6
